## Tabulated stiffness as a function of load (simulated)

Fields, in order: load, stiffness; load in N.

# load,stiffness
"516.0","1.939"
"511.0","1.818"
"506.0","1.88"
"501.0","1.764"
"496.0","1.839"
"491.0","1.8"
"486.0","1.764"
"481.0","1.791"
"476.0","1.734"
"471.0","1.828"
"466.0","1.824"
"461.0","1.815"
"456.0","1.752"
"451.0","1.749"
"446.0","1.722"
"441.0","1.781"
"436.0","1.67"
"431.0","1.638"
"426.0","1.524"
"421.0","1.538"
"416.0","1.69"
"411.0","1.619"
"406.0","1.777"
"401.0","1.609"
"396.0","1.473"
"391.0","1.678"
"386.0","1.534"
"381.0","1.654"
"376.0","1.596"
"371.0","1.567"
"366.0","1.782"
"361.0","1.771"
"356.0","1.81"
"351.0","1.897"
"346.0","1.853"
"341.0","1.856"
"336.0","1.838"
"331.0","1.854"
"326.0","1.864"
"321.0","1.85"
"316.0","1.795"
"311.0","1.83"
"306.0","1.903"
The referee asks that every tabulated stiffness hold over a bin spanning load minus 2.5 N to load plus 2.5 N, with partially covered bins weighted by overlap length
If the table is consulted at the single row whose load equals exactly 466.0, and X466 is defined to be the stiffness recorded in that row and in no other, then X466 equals 1.824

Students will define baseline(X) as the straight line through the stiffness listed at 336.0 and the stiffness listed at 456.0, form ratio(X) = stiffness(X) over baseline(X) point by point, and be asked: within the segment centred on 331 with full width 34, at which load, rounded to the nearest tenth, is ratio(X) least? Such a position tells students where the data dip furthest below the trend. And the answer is 316.0 N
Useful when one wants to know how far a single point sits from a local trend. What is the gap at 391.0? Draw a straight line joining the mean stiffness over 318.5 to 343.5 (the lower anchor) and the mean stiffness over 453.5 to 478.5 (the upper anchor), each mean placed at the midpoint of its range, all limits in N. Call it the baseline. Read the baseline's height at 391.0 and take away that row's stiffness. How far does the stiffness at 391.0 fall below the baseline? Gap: 0.15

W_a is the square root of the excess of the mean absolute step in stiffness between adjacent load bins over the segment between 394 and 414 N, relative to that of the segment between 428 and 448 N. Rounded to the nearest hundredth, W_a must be 0.29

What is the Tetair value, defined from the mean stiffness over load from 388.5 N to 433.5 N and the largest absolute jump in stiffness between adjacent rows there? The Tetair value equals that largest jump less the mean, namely -1.41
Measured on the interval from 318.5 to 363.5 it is -1.76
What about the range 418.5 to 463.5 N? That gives -1.57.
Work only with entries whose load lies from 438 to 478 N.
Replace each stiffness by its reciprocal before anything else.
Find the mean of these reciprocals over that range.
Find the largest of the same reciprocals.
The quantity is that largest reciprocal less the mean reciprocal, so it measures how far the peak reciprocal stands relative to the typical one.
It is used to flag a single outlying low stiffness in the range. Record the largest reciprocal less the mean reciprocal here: 0.02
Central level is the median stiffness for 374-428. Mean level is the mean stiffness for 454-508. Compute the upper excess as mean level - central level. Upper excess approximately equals 0.19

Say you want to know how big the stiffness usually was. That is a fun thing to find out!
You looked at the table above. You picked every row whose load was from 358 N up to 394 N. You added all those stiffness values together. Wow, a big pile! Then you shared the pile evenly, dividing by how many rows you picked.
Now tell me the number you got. 1.65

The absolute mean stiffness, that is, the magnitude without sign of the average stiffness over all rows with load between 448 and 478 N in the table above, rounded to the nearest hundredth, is 1.78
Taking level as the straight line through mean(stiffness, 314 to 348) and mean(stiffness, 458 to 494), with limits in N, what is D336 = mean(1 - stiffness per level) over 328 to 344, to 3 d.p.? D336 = -0.004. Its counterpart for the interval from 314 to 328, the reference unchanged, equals 0.006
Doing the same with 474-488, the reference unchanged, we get 0.016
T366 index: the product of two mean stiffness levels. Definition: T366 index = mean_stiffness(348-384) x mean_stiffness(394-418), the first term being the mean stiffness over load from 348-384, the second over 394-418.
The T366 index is 2.82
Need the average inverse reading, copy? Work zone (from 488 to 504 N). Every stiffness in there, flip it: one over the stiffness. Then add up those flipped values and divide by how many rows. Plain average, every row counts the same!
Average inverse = 0.56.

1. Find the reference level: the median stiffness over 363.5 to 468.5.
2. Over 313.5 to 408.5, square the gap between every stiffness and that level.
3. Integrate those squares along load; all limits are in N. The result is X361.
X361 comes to 2.0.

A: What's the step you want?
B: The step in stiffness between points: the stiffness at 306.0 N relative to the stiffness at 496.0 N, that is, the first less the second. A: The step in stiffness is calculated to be 0.064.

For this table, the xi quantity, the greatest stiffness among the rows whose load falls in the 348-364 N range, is 1.897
